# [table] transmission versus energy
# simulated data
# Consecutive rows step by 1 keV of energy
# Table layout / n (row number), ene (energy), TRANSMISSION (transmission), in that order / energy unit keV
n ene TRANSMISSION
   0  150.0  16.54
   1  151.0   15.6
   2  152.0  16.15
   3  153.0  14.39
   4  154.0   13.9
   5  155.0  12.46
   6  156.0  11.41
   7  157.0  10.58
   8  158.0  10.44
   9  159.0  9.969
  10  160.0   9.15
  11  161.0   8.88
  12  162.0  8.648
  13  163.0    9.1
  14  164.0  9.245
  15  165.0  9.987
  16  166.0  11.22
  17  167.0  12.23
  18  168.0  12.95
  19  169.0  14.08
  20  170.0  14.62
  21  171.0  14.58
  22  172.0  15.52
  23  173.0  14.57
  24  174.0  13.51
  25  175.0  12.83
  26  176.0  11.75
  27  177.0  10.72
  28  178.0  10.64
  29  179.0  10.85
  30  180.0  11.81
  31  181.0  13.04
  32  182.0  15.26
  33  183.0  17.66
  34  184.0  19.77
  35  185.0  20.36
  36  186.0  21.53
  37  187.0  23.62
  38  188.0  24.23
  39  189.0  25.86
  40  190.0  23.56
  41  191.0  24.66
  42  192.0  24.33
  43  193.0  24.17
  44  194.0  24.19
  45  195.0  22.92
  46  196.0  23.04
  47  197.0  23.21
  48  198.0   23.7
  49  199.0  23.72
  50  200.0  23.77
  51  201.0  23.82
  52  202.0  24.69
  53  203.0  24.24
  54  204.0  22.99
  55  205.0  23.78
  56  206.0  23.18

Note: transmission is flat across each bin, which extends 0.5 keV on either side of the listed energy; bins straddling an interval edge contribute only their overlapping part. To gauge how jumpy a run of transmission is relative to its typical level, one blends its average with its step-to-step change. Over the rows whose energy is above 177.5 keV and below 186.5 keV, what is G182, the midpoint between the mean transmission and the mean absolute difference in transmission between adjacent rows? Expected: 8.5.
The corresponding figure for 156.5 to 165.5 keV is 5.0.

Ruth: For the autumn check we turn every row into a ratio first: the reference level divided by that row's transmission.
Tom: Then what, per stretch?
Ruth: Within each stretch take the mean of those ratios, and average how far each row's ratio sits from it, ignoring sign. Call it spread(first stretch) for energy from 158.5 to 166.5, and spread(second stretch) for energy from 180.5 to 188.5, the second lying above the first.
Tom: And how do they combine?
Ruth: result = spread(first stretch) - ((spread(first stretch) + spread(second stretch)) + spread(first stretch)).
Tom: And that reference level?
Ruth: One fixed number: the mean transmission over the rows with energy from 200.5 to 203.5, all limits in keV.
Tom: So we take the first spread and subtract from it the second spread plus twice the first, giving -0.40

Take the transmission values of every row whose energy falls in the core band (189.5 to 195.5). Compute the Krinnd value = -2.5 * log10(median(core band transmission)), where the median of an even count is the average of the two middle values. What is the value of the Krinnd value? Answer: -3.46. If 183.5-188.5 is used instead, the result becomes -3.33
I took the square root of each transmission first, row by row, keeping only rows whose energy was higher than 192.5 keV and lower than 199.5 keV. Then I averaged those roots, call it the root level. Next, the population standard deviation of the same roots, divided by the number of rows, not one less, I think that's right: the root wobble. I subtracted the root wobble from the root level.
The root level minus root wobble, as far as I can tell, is 4.8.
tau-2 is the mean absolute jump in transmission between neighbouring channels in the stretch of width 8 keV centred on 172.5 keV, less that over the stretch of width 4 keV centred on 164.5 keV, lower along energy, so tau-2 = 0.05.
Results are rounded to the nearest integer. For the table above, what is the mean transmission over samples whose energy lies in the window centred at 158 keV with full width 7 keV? 10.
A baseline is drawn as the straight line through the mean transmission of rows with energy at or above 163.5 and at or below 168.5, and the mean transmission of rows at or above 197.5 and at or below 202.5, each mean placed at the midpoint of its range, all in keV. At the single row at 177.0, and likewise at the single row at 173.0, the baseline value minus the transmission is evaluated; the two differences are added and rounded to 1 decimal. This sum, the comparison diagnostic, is 3.7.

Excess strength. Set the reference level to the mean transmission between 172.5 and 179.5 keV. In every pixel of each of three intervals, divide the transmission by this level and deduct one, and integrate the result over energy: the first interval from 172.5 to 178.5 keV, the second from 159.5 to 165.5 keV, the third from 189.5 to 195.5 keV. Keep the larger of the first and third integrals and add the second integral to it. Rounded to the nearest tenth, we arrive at 4.4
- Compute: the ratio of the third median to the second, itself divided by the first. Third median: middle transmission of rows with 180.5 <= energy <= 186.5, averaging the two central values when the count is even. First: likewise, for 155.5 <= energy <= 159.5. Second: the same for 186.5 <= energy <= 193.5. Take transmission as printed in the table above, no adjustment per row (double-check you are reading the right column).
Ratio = 0.073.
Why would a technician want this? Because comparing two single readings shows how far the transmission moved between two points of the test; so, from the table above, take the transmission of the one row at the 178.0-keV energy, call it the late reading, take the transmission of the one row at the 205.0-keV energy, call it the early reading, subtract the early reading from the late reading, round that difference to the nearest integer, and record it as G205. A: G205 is -13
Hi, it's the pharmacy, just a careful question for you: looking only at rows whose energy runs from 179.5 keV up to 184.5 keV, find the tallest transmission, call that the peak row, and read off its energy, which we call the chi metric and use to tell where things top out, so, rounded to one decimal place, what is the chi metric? 184.0 keV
